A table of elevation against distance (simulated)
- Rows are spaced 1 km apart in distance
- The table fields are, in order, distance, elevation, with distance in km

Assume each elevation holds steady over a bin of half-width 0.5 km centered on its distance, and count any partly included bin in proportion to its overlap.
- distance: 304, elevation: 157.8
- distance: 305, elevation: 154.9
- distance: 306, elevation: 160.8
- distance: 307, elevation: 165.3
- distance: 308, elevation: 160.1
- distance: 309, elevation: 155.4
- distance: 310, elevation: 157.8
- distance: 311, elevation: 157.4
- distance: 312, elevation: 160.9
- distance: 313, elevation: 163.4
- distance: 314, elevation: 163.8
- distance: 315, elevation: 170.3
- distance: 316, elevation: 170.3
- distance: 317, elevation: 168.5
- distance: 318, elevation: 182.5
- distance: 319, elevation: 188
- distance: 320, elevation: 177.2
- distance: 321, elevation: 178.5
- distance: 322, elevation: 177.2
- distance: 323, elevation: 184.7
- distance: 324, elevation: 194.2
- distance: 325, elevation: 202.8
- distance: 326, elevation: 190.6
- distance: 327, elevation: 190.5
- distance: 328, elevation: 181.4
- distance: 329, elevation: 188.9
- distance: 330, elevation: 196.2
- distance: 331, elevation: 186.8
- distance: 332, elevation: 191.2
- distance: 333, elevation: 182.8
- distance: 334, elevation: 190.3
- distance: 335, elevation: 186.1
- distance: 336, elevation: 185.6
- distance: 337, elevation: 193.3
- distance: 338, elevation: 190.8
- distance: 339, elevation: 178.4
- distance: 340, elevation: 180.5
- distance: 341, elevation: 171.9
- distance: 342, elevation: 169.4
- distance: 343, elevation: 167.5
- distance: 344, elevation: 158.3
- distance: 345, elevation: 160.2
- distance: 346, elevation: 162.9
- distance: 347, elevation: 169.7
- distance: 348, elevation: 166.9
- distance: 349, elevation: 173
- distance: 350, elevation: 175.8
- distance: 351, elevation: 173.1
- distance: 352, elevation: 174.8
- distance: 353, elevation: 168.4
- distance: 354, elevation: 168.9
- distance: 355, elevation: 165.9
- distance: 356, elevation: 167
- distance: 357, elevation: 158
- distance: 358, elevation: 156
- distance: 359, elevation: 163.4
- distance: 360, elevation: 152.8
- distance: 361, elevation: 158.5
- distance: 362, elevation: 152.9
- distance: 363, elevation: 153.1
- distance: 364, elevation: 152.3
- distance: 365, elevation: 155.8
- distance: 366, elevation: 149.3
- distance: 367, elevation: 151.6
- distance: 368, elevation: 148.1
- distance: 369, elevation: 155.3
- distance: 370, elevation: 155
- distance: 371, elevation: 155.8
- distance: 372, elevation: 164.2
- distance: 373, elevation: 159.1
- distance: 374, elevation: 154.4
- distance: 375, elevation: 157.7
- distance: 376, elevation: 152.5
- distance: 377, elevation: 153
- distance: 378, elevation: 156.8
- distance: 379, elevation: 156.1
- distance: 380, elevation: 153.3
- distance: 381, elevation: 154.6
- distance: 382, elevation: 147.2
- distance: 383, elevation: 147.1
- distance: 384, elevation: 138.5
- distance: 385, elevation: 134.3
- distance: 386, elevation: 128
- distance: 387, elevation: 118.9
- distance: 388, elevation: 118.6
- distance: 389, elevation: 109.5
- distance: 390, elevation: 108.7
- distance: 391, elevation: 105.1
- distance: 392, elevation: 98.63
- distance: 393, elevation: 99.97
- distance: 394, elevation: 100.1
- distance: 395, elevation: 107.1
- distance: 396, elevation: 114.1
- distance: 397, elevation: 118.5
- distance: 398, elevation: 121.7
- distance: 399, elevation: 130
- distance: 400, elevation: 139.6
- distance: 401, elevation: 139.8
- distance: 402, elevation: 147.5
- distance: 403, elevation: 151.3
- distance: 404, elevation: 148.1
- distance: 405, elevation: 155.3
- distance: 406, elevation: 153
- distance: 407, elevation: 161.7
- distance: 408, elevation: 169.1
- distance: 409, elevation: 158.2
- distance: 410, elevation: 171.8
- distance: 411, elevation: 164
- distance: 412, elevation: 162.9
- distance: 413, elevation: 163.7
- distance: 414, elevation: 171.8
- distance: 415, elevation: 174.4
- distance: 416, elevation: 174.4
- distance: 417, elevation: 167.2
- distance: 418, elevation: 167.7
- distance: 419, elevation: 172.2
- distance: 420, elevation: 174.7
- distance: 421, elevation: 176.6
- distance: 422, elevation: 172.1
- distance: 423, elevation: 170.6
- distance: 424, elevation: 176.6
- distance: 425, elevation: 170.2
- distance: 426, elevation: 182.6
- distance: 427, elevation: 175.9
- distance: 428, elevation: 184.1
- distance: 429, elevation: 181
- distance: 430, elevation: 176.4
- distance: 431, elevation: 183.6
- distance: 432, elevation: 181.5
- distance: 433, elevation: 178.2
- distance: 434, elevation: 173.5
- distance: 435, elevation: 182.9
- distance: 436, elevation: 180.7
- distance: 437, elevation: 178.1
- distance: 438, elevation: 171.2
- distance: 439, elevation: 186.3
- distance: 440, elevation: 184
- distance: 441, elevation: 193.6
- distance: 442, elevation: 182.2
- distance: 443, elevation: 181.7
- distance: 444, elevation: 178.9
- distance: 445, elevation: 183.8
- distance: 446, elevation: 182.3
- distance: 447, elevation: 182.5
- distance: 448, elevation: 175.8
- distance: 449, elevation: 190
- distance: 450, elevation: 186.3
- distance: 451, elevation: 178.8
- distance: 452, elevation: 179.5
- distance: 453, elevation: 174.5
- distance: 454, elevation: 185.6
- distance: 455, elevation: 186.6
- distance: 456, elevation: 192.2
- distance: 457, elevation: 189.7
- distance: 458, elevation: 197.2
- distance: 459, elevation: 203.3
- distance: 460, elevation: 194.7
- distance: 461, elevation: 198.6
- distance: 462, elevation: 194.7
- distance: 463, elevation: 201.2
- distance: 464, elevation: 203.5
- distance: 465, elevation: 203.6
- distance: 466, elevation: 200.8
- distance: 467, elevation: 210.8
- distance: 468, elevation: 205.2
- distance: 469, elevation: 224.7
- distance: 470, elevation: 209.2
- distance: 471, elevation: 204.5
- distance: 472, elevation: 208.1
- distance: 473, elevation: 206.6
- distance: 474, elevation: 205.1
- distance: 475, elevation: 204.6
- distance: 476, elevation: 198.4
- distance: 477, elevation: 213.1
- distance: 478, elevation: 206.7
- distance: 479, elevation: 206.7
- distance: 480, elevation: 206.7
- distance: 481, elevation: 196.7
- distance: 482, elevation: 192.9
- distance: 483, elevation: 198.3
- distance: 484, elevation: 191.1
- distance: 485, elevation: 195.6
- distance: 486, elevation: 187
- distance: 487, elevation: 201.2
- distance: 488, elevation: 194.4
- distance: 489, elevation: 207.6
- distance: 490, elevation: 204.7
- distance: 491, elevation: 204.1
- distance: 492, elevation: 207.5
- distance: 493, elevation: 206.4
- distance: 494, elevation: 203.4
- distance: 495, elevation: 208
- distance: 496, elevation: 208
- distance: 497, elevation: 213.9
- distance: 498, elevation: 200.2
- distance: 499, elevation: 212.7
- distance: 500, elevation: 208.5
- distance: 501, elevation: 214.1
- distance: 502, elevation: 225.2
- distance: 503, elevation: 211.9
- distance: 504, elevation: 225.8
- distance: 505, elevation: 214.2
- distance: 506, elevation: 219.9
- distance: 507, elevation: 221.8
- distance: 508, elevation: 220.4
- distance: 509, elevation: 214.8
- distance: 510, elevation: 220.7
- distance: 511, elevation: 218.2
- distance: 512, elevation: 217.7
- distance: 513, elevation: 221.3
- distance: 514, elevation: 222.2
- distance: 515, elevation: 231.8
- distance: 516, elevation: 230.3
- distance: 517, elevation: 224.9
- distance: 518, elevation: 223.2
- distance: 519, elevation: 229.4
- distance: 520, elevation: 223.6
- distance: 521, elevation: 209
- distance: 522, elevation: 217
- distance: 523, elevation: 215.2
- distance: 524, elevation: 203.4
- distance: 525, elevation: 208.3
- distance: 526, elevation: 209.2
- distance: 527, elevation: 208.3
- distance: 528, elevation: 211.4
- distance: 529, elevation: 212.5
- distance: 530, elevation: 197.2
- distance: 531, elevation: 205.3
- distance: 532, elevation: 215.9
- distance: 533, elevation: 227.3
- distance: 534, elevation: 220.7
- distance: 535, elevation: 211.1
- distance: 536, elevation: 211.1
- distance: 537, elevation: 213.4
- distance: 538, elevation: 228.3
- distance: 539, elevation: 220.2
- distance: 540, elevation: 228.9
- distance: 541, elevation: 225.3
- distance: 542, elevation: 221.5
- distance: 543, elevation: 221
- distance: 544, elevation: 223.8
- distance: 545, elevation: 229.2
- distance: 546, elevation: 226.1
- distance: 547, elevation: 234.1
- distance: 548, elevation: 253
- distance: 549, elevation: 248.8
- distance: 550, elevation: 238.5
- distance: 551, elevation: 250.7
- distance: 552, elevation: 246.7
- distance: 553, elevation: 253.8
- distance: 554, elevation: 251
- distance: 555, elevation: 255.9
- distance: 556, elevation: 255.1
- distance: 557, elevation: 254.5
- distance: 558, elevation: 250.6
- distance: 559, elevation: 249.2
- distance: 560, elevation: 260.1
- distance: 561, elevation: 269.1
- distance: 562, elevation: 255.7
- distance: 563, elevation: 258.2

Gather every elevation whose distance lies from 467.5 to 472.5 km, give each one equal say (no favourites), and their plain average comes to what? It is 210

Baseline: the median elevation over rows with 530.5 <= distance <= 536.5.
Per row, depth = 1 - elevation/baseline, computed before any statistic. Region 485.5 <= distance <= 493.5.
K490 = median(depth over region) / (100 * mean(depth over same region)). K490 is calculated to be 0.0077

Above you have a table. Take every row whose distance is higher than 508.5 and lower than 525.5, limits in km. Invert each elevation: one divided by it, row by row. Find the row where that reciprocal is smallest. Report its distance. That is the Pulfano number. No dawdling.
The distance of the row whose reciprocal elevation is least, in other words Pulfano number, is 515 km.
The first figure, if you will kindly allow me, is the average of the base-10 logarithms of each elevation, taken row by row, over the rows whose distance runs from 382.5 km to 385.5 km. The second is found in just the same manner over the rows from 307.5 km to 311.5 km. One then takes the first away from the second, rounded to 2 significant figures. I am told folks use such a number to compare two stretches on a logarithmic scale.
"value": 0.052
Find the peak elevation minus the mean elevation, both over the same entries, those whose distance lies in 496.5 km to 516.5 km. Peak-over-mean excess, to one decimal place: 13.5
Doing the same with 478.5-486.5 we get 9.8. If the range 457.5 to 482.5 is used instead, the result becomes 20.8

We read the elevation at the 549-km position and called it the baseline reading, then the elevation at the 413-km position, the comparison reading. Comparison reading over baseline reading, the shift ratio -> 0.66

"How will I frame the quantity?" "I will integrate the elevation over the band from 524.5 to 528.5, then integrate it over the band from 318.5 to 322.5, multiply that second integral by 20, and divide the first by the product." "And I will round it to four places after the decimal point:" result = 0.0581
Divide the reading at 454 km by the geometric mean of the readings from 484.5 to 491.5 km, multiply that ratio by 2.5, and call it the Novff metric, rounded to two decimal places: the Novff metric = 2.33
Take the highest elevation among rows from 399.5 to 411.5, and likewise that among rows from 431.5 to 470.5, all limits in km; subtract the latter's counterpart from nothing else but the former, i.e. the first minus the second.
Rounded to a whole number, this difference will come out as -53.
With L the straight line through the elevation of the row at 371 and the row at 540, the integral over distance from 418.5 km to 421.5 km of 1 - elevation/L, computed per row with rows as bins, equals 0.04 km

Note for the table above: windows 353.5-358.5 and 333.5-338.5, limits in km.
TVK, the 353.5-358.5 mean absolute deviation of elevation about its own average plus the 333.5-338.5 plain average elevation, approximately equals 194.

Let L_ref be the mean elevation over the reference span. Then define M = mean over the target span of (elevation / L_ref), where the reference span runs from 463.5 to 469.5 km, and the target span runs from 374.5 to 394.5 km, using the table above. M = 0.6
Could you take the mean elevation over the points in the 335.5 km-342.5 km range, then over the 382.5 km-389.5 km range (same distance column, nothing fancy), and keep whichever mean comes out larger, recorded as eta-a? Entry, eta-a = 181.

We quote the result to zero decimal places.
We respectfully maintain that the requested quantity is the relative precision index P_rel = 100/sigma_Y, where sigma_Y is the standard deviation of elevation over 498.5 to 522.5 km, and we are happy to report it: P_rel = 16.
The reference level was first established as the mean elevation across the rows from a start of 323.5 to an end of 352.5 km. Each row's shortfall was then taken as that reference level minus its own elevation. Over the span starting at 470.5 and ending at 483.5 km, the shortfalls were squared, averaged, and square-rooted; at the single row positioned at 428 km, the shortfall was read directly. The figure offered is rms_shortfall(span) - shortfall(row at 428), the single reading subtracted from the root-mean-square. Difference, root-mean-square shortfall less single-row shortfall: 27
